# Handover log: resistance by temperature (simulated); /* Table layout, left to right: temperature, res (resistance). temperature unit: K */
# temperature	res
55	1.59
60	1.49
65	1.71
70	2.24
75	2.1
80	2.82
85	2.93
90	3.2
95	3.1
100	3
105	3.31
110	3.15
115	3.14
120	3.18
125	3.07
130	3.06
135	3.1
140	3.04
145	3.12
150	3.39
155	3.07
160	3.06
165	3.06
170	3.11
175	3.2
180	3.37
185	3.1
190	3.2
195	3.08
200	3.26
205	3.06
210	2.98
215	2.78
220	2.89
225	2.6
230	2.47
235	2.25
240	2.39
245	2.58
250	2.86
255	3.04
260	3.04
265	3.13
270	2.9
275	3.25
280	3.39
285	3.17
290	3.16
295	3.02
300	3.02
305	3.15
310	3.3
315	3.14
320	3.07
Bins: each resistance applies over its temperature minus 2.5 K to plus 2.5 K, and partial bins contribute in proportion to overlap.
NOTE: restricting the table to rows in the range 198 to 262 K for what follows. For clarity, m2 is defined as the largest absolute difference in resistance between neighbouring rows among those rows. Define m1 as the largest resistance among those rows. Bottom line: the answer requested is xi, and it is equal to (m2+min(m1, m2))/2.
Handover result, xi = 0.29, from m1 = 3.26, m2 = 0.290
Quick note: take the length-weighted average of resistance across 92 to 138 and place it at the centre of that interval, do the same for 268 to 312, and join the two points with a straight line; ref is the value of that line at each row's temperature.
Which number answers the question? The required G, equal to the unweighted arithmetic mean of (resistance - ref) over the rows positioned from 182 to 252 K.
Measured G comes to -0.32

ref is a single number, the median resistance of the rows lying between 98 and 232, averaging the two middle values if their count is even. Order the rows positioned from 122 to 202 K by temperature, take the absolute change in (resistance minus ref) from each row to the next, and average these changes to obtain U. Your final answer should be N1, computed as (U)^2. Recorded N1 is 0.014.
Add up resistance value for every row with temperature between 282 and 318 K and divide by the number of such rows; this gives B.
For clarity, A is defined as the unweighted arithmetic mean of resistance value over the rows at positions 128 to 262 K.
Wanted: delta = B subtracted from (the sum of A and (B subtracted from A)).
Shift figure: -0.3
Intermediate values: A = 2.97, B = 3.14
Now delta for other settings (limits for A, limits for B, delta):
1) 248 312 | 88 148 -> 0.0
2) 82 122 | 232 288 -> 0.4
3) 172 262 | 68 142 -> -0.1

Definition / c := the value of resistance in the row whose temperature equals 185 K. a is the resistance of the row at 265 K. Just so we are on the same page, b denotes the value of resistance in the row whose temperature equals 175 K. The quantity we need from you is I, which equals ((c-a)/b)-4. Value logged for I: -4.01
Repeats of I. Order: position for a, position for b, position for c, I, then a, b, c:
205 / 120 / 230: -4.19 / 3.06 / 3.18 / 2.47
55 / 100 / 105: -3.43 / 1.59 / 3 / 3.31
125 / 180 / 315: -3.98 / 3.07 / 3.37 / 3.14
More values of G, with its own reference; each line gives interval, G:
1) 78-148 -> -0.04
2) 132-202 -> 0.02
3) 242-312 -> -0.08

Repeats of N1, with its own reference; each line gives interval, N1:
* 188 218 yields 0.024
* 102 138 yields 0.004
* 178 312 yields 0.025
